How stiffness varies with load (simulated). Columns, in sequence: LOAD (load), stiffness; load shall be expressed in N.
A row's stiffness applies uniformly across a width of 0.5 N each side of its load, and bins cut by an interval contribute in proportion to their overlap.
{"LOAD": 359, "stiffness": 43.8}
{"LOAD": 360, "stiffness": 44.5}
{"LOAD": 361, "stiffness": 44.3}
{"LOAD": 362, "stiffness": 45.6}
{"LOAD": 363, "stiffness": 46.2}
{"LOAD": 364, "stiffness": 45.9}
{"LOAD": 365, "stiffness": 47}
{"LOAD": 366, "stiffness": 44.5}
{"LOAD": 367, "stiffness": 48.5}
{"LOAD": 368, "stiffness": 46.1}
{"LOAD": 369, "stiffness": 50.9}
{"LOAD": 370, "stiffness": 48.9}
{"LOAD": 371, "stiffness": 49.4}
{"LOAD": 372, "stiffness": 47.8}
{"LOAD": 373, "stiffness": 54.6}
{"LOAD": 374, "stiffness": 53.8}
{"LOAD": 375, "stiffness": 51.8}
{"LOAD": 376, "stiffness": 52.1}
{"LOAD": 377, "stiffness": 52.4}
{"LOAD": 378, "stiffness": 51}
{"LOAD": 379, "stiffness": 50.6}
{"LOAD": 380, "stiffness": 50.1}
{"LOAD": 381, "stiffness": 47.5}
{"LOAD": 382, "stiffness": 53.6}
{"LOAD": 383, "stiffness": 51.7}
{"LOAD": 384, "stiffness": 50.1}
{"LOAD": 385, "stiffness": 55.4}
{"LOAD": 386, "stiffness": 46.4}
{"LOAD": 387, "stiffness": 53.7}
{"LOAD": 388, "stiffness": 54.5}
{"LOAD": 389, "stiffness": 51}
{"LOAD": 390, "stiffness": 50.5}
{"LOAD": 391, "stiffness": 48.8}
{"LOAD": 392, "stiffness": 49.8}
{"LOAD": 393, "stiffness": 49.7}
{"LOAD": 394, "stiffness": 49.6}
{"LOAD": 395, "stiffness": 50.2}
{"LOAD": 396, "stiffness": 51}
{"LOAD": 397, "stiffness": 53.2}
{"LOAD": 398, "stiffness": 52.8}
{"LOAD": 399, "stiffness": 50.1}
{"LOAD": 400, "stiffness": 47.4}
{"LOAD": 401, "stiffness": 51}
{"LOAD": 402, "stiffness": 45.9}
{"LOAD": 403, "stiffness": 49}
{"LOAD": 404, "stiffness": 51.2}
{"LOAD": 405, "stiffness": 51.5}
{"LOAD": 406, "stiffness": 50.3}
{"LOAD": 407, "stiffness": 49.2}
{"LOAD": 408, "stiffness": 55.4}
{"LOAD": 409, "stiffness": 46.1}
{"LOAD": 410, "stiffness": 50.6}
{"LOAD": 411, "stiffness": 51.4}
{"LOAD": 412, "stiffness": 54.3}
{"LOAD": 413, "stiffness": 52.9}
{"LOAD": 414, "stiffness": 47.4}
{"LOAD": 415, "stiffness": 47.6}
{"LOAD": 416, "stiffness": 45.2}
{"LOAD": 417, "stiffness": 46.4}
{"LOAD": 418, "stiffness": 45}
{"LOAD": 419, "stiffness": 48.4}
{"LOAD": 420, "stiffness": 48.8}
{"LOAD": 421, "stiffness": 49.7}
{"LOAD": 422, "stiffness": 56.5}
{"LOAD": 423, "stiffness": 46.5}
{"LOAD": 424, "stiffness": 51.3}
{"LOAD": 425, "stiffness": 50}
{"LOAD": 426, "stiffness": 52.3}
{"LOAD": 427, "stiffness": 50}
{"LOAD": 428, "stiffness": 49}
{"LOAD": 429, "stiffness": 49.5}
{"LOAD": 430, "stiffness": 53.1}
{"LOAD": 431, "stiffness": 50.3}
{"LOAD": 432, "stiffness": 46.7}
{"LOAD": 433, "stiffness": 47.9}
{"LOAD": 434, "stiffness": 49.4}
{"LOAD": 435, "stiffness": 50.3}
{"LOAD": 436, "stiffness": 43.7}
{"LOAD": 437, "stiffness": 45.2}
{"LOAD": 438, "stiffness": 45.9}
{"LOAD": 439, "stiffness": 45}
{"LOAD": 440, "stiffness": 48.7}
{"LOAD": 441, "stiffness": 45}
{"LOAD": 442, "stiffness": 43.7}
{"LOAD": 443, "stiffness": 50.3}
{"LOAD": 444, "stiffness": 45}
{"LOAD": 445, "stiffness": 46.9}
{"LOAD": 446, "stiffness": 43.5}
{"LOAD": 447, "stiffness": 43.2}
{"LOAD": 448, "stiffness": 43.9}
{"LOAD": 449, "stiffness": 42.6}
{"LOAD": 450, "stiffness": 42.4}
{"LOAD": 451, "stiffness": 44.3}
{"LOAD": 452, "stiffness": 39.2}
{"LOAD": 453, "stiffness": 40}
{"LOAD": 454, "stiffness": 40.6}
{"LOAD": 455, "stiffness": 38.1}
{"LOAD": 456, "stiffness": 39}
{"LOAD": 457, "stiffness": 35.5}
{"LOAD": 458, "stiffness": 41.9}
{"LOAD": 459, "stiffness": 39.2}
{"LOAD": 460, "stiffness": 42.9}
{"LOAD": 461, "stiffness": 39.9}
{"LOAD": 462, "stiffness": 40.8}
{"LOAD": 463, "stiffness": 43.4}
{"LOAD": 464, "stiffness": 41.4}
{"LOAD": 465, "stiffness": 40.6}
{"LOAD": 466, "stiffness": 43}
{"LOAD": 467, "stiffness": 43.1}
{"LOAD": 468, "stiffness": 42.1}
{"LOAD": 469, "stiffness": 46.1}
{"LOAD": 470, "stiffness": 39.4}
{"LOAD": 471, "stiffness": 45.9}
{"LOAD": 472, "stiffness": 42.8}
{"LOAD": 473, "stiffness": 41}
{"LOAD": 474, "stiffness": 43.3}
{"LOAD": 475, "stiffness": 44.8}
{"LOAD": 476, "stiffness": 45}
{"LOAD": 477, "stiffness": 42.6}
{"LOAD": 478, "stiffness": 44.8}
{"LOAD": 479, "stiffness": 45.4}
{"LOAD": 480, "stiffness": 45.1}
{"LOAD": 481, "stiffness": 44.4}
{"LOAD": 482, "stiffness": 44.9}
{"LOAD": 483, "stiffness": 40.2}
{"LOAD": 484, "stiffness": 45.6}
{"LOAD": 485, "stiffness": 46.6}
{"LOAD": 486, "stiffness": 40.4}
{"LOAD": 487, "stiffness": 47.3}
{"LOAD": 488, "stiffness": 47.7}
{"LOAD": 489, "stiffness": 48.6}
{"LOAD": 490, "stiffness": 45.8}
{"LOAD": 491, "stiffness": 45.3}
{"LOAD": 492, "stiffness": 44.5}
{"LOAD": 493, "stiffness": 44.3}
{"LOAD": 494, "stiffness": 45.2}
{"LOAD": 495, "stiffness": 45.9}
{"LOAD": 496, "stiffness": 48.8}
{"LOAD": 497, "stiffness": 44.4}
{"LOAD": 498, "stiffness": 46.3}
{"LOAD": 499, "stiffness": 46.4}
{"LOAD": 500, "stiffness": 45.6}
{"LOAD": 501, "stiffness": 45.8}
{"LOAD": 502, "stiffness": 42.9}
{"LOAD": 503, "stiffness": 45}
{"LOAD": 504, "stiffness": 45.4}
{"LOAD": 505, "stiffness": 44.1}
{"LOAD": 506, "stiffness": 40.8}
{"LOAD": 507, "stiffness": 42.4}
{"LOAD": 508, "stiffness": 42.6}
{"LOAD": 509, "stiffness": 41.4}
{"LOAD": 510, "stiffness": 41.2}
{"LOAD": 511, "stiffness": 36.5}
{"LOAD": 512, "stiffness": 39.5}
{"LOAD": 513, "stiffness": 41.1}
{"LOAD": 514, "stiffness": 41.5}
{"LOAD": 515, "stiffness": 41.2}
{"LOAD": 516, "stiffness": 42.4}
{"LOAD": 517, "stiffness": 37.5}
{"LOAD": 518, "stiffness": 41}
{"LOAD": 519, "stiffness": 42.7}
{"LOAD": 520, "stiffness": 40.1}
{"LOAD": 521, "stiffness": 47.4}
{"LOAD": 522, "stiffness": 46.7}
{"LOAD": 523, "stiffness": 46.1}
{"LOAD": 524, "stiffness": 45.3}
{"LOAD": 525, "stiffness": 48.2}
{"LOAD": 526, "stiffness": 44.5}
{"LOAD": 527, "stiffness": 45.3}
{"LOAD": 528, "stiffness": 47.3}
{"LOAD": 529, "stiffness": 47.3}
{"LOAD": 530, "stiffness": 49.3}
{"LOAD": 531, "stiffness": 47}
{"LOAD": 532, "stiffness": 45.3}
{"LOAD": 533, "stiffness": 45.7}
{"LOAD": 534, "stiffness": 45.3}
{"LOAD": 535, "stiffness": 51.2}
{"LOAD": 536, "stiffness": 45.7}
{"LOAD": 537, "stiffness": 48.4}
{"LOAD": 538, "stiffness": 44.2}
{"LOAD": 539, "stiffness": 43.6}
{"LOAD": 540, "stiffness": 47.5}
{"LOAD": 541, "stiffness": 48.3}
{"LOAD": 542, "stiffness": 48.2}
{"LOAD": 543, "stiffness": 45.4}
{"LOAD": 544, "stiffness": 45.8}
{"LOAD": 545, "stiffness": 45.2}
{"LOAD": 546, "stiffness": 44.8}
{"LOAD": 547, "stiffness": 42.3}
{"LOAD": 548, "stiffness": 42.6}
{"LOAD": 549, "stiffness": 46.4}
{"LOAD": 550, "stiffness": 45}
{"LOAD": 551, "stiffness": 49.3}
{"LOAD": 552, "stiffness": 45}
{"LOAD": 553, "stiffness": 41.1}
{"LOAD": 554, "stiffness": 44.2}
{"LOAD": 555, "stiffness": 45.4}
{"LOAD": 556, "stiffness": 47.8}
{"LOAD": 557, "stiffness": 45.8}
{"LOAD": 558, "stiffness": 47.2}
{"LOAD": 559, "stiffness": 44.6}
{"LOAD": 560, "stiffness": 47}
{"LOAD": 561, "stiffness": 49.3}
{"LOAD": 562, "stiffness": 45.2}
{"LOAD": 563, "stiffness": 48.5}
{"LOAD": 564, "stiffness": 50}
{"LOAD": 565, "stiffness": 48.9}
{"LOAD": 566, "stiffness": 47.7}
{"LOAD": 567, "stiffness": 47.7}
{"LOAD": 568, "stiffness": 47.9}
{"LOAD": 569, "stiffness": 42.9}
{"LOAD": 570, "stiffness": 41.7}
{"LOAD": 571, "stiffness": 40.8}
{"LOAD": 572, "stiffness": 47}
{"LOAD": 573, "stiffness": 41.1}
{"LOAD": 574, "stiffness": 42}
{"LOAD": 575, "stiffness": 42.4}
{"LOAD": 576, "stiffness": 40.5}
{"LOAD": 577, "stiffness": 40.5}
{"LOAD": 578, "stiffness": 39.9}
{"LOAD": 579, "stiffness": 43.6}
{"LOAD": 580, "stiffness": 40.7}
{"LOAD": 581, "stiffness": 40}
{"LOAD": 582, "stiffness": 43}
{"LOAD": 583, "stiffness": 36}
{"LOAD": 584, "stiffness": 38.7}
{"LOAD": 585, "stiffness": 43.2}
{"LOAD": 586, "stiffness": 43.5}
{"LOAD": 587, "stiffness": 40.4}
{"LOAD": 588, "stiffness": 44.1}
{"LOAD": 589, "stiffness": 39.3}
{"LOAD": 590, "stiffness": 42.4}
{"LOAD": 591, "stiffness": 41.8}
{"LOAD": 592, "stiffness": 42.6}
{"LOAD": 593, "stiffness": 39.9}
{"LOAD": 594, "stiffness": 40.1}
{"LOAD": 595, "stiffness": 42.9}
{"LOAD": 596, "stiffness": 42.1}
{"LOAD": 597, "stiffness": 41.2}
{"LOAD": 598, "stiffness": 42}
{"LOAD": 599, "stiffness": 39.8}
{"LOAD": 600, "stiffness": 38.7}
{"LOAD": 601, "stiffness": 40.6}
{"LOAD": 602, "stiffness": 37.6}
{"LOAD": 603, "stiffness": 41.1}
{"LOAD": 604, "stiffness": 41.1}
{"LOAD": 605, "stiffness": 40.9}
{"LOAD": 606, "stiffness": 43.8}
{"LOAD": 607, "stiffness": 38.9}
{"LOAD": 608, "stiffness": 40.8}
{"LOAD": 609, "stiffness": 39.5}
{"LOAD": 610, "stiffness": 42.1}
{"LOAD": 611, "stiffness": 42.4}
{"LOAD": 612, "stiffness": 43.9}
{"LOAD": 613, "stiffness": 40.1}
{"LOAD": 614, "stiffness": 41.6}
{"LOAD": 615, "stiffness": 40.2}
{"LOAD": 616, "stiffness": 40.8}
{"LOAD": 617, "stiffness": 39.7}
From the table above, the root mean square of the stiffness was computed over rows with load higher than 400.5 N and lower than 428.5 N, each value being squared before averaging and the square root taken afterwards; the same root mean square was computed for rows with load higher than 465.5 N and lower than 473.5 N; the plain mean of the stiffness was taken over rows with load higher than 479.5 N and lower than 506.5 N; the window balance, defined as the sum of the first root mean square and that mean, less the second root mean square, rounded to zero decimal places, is 52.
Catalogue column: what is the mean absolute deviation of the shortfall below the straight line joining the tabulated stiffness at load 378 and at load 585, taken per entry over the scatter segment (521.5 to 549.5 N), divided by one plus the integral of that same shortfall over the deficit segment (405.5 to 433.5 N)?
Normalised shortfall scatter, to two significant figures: -0.23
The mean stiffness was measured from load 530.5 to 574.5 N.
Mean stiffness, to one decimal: 45.8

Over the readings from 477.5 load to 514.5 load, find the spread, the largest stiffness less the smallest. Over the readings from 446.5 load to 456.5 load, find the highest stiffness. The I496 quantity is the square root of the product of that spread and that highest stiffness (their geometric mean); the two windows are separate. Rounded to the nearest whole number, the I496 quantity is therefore 23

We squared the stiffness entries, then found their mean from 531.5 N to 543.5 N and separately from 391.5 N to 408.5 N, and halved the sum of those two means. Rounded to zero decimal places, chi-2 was 2360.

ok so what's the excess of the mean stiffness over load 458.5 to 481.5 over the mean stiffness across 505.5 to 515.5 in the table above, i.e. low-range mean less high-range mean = 2.1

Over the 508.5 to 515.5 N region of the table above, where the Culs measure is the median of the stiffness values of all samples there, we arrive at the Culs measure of 41.2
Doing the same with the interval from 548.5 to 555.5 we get 45.0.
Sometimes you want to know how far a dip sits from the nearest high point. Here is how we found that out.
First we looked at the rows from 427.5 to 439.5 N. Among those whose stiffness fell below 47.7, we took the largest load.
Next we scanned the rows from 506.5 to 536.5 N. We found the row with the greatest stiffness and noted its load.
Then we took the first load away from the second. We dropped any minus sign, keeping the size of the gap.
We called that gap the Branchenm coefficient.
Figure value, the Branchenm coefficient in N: 96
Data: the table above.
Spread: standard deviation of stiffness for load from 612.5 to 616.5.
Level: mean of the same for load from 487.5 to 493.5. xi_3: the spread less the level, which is -45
